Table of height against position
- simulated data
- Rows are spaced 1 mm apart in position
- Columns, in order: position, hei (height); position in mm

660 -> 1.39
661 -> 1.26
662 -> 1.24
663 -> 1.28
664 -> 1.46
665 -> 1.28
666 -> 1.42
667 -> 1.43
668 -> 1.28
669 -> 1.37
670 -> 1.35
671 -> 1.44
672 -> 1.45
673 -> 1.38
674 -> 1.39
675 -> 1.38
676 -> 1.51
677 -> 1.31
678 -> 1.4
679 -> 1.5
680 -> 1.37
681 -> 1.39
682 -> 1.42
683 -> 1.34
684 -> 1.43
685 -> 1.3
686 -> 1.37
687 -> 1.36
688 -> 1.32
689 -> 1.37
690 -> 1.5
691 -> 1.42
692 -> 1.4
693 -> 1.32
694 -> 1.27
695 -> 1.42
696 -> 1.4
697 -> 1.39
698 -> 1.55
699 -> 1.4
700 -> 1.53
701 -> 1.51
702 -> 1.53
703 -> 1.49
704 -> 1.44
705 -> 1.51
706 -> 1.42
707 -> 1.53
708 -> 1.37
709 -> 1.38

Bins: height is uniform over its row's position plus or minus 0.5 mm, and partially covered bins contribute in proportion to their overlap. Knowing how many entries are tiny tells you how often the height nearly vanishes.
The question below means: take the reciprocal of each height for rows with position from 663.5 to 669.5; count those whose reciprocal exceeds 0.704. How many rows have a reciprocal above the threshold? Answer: 4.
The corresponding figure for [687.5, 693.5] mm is 5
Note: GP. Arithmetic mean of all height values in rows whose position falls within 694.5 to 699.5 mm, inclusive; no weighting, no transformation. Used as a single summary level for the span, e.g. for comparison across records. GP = 1.43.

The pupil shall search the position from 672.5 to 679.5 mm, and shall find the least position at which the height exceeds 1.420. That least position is 676 mm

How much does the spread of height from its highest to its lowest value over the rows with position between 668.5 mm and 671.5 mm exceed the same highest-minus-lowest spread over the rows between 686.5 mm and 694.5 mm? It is -0.14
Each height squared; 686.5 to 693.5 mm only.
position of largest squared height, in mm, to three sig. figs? 690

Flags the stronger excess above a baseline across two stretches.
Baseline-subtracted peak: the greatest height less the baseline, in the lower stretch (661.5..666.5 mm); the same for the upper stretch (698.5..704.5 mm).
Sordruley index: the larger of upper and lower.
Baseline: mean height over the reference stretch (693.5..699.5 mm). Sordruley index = 0.125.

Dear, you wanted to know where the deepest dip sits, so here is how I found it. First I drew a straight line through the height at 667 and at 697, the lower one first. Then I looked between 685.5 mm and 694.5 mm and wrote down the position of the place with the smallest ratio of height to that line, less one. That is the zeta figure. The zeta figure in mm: 694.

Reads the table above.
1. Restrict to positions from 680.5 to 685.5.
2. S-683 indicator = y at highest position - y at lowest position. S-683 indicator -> -0.090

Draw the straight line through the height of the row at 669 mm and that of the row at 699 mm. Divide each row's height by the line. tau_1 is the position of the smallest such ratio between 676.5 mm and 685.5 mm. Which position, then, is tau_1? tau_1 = 685 mm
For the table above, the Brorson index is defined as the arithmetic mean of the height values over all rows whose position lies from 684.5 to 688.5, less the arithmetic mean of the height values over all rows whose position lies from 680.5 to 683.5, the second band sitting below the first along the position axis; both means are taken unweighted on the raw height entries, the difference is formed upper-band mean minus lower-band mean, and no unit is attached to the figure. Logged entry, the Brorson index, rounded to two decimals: -0.05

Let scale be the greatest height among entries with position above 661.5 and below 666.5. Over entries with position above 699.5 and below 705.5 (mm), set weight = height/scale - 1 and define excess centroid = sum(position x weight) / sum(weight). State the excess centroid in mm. 701.8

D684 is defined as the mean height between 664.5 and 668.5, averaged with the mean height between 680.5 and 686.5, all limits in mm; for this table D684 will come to 1.36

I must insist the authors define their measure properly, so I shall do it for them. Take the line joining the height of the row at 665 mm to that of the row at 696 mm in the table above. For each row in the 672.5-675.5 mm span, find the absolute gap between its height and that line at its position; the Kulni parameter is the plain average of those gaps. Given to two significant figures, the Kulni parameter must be 0.068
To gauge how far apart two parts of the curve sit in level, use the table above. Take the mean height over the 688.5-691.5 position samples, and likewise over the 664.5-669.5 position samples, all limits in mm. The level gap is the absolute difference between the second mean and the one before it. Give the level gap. 0.074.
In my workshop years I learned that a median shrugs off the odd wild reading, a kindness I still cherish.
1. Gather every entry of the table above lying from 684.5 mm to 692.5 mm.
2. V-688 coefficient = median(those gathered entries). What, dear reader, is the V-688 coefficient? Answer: 1.37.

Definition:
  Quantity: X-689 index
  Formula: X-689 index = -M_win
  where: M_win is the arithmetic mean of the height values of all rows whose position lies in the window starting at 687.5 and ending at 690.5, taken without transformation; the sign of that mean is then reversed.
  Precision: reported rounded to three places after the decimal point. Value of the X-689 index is -1.397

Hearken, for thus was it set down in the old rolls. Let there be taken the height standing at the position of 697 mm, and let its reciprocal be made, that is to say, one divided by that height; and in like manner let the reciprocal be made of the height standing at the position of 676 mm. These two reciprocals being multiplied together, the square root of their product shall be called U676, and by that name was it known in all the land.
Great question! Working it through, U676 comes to 0.69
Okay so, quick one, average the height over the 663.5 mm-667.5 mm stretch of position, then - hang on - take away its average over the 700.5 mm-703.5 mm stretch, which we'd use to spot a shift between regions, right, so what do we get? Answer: -0.11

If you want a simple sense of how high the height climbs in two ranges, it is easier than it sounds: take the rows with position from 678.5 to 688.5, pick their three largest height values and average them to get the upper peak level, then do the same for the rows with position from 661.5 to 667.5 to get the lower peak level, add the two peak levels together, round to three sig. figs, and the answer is 2.89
